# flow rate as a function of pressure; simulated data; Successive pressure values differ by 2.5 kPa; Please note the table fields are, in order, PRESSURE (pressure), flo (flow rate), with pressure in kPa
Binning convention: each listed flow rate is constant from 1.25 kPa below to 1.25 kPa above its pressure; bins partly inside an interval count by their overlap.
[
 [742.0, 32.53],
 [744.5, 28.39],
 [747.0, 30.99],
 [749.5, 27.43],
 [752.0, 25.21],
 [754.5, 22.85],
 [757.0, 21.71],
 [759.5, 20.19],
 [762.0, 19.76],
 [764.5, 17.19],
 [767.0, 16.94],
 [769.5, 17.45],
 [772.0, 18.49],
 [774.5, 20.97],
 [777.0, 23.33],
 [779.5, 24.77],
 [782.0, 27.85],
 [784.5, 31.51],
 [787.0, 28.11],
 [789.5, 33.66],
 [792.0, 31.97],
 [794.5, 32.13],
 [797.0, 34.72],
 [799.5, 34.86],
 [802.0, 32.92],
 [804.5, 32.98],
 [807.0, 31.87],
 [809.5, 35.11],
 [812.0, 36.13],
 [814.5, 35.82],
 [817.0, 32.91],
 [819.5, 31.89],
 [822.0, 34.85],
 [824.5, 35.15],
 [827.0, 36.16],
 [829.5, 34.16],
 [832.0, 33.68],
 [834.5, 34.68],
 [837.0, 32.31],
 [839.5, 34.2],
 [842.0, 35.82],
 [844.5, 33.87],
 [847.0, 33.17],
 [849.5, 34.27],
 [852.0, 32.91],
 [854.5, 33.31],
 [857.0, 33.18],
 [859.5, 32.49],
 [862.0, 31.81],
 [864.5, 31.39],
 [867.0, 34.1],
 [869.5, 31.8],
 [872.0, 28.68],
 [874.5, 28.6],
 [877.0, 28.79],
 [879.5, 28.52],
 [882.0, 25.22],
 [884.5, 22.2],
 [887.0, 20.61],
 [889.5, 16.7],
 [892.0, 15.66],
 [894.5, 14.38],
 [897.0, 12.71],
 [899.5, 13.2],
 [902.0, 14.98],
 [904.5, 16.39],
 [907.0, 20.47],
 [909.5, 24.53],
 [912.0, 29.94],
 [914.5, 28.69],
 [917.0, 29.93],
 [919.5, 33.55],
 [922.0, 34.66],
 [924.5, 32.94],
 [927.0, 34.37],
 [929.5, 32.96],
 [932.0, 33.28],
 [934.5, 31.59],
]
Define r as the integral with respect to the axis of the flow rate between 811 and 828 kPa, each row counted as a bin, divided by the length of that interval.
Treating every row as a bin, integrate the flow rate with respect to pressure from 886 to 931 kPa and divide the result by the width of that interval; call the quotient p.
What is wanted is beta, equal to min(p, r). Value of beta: 24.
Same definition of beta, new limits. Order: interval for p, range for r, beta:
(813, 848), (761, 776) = 19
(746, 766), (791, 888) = 23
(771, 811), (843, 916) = 26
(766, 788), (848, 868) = 23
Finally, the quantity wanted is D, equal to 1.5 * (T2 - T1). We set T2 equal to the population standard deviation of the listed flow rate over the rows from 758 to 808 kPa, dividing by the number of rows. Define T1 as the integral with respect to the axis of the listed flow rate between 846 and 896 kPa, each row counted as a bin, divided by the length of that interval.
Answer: -32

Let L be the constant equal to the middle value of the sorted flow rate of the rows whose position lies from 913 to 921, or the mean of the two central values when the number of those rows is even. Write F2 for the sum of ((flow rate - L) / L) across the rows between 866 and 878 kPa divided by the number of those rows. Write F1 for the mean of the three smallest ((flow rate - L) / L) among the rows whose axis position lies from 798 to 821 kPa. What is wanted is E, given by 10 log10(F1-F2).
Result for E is -12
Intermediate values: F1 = 0.077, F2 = 0.02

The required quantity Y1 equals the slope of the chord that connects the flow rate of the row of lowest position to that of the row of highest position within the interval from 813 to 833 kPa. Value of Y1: -0.1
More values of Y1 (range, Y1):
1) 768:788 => 0.6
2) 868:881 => -0.3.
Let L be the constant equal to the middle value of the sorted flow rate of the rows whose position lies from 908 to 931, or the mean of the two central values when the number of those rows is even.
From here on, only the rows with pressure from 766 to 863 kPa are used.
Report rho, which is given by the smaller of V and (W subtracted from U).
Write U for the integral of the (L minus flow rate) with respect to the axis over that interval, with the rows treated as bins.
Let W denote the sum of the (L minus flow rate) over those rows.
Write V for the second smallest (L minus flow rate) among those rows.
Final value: -3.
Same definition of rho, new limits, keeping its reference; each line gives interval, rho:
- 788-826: -19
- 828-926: -2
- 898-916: 4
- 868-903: 4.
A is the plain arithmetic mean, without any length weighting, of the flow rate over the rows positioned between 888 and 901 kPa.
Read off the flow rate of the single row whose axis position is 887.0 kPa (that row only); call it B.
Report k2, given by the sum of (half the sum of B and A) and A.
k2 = 32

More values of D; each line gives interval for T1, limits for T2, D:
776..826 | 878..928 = -37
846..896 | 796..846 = -40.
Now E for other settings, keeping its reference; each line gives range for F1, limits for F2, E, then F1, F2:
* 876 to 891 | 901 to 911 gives -16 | -0.337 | -0.36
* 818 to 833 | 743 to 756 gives -7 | 0.111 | -0.10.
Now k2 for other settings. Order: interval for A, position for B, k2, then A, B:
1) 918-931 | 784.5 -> 66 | 34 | 31.51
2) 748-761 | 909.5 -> 47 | 23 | 24.53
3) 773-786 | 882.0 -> 51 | 26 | 25.22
